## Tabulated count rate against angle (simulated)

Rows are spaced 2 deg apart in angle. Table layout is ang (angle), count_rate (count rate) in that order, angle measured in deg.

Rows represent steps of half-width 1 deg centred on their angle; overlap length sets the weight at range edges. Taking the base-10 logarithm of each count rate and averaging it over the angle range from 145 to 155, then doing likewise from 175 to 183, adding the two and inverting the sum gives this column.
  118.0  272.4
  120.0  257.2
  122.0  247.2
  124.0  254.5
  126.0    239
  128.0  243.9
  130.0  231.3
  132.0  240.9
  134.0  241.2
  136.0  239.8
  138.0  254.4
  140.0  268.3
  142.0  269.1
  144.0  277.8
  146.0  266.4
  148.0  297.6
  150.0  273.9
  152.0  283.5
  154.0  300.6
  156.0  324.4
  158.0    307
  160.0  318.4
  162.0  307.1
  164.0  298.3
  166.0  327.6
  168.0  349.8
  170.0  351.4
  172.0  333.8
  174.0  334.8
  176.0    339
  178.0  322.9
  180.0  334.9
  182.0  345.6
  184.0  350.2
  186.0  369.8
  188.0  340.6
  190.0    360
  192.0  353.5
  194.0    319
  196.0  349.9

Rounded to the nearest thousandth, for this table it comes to 0.201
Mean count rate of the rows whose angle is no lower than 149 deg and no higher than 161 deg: 301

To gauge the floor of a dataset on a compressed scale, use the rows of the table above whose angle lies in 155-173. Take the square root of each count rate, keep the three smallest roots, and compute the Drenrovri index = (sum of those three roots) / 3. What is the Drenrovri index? 17.4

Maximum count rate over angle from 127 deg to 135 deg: 243.9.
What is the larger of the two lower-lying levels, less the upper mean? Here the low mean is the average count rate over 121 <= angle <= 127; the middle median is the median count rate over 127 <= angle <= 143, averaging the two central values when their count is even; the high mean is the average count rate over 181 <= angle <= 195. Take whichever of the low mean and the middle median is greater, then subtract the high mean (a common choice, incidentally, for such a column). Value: -101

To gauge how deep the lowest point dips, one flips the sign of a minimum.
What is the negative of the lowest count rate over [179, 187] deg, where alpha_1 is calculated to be -335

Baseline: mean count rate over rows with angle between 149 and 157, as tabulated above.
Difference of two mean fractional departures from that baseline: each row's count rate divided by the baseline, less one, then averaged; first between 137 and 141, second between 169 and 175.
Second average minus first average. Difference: 0.27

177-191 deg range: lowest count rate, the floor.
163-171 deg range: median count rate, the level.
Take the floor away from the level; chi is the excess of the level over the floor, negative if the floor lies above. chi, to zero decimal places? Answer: 16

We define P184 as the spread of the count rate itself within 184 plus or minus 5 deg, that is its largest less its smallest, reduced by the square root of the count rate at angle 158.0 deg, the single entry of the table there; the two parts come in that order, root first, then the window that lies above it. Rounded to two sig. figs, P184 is 17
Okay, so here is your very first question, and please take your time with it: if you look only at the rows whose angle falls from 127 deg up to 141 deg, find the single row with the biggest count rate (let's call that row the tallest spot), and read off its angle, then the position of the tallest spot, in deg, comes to 140.0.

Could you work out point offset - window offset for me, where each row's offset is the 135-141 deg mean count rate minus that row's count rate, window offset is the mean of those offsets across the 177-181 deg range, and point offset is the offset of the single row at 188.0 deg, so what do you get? -12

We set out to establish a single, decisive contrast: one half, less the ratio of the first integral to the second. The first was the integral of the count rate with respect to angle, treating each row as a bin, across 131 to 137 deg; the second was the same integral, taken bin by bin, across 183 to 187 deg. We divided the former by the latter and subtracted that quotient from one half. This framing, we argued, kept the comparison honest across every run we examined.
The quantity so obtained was -0.50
